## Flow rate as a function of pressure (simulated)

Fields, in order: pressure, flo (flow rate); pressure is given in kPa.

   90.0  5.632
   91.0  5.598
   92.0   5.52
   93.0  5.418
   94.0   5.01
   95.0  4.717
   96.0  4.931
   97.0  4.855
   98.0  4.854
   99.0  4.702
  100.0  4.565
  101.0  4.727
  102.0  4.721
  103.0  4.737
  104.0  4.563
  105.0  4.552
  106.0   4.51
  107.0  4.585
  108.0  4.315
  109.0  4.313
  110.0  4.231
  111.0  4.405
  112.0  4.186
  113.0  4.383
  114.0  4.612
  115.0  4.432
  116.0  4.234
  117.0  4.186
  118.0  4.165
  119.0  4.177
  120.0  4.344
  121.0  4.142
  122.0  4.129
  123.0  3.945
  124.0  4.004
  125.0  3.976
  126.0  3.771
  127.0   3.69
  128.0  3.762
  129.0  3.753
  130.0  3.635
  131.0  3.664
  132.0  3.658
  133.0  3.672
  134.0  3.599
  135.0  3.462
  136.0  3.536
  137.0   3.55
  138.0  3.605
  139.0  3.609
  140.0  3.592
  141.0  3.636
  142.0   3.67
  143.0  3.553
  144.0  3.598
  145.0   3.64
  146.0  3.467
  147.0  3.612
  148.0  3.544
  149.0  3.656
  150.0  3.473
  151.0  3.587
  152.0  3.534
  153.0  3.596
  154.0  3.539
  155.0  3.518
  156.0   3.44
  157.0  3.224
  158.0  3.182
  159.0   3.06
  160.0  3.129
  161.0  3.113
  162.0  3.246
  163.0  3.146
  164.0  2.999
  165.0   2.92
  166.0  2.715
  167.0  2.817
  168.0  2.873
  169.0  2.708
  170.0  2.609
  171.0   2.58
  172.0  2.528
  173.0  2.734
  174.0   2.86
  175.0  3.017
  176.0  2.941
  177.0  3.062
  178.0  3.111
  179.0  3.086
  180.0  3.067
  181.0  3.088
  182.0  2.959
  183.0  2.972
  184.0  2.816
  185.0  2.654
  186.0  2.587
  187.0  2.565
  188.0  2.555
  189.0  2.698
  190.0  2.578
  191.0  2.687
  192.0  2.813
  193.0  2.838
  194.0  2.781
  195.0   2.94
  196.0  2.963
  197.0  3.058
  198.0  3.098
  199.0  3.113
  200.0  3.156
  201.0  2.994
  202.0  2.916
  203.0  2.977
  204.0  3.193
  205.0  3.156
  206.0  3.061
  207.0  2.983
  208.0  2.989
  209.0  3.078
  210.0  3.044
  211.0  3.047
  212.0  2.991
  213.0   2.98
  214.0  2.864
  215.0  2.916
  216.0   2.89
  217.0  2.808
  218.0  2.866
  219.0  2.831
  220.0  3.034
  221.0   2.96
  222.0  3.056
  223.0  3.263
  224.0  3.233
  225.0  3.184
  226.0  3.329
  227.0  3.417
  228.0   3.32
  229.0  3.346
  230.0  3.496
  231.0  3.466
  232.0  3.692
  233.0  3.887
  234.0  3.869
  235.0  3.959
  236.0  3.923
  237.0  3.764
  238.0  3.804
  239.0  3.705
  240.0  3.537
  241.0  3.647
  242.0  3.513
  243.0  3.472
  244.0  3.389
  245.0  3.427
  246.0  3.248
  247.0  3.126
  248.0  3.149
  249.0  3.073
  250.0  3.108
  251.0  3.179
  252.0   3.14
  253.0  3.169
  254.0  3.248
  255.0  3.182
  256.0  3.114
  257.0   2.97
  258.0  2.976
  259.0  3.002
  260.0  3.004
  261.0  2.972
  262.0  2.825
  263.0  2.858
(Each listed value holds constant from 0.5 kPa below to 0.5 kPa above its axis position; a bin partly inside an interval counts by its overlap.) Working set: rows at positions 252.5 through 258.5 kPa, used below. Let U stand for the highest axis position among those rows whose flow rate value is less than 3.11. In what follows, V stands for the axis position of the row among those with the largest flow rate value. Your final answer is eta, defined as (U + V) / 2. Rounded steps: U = 258.0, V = 254.0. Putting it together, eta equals 256.0 kPa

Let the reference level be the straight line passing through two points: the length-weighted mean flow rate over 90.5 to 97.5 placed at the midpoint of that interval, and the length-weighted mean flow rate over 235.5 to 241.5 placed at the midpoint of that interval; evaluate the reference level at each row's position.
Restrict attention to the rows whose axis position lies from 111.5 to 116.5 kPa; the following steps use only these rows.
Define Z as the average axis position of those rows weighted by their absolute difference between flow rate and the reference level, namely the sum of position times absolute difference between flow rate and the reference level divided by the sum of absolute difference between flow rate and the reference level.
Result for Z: 113.9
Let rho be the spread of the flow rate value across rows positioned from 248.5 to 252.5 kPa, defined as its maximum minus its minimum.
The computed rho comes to 0.11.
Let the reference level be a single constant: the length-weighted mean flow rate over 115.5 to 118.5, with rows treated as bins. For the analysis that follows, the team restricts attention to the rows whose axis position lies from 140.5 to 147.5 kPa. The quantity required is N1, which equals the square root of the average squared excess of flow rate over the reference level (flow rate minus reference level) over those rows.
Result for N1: 0.60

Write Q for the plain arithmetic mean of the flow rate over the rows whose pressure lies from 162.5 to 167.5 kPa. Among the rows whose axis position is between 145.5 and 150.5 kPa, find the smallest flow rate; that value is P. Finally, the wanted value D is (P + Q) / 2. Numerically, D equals 3.2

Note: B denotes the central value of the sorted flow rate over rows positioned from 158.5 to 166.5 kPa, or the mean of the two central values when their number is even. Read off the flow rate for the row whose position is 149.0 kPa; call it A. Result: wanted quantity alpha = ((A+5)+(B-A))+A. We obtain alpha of 11.7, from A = 3.656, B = 3.1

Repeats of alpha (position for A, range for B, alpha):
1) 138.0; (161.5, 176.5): 11.5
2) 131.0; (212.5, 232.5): 11.8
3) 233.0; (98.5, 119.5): 13.3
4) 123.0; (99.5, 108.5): 13.5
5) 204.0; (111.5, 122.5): 12.4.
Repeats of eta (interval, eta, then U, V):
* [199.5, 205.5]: 203.5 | 203.0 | 204.0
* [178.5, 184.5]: 182.5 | 184.0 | 181.0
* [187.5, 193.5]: 193.0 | 193.0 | 193.0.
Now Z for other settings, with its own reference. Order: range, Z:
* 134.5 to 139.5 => 136.9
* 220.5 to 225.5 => 222.8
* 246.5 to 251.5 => 248.9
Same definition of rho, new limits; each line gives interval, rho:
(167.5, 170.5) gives 0.26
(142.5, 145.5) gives 0.09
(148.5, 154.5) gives 0.18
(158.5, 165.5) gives 0.33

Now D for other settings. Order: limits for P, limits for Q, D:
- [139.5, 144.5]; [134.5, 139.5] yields 3.6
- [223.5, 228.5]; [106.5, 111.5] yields 3.8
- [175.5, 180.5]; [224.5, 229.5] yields 3.1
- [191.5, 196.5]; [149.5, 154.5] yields 3.2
